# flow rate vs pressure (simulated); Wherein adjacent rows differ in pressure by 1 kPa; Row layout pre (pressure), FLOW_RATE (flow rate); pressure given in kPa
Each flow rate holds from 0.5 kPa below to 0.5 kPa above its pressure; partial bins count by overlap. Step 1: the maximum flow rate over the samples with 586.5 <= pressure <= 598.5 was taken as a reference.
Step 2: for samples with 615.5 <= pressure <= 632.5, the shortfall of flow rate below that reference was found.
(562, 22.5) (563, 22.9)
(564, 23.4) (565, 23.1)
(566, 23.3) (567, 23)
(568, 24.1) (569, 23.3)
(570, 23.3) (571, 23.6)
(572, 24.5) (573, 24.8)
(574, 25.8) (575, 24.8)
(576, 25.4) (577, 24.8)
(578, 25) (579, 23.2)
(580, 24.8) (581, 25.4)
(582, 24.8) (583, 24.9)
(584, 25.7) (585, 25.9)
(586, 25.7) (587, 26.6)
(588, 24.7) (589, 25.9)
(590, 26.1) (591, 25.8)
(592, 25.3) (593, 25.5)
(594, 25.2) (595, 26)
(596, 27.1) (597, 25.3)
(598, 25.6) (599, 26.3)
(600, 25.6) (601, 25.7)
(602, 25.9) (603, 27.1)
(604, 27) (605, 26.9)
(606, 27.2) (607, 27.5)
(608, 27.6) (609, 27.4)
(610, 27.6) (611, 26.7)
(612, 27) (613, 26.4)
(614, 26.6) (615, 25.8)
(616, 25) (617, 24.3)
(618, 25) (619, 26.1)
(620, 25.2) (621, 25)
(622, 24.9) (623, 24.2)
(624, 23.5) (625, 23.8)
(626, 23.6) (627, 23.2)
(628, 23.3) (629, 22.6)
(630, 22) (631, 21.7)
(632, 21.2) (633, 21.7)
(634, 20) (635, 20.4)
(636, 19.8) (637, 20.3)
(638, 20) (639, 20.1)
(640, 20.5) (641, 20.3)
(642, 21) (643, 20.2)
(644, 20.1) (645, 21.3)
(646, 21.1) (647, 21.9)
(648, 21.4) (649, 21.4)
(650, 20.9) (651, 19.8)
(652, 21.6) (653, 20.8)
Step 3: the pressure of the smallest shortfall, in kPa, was 619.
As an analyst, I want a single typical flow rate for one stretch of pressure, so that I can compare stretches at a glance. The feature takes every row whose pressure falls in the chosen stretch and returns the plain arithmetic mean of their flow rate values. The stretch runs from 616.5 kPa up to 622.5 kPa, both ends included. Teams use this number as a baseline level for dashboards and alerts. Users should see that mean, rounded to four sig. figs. 25.08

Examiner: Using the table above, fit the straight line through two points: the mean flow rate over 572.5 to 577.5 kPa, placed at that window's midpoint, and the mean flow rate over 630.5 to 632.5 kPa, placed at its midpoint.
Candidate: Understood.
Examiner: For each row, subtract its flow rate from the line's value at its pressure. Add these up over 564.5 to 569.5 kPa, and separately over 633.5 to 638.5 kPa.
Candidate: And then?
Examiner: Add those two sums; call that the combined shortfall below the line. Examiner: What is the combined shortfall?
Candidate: 16.7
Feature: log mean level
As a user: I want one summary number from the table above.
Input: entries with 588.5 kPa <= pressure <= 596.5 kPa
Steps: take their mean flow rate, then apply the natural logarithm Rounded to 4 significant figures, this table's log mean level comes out 3.253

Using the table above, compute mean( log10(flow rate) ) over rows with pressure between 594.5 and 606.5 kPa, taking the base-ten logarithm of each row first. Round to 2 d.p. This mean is 1.42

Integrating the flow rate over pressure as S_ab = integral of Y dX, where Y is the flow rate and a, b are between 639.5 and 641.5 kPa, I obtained 41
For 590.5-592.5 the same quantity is 51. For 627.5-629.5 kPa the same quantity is 46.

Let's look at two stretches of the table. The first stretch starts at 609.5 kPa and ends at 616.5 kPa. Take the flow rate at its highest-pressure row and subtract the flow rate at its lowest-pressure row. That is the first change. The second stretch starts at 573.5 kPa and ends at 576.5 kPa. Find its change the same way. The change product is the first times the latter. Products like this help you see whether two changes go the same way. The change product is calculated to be 1.0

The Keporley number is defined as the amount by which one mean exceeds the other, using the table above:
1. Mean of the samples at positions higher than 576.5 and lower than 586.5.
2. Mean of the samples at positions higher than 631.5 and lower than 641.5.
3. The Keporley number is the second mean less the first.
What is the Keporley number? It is -4.6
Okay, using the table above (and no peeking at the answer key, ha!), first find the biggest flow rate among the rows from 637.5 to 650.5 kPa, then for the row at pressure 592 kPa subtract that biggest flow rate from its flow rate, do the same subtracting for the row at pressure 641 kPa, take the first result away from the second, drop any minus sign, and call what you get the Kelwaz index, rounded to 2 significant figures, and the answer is 5.0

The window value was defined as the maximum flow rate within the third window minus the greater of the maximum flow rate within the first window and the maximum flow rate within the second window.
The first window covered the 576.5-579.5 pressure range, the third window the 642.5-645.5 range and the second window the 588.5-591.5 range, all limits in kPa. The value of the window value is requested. -4.8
